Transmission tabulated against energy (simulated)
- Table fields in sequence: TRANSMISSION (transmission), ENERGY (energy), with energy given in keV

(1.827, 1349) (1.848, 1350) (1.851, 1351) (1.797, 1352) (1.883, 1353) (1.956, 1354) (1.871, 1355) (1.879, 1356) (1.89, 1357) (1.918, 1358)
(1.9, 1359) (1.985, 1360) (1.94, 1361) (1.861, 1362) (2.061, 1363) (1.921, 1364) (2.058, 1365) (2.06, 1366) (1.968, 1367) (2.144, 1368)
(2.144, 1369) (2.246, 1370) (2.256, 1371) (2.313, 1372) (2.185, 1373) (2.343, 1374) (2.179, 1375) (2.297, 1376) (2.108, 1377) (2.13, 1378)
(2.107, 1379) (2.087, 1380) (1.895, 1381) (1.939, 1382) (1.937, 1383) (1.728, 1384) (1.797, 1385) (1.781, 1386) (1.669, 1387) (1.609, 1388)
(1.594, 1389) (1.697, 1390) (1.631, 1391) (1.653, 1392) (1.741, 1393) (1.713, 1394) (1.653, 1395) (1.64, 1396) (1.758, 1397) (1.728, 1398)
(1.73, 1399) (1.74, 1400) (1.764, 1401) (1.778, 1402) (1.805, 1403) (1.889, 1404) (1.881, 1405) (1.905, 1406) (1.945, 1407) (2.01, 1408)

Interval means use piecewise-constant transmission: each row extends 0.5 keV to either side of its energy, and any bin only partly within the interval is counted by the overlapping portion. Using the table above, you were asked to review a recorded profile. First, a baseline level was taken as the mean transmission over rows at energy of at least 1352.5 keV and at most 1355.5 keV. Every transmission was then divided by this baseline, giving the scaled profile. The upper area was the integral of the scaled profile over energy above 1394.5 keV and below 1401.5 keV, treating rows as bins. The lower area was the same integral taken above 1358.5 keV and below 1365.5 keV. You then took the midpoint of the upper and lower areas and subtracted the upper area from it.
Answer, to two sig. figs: 0.45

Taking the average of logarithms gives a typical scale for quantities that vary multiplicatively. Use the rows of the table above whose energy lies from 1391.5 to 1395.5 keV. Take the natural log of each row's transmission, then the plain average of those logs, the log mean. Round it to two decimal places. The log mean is 0.52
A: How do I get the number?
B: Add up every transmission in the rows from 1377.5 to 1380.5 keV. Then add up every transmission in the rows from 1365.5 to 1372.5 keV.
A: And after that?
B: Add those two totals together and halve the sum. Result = 11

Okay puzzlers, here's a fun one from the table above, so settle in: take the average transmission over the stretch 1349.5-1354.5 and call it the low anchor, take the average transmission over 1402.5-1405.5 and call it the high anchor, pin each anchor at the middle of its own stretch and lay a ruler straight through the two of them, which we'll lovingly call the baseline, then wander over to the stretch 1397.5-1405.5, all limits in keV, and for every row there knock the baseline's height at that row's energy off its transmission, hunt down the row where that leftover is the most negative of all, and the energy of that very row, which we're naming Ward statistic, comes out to 1398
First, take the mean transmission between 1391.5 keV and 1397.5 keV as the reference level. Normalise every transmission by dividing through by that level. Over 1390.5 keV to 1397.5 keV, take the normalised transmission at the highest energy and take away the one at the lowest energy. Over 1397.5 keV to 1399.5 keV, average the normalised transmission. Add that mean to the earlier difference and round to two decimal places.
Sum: 1.10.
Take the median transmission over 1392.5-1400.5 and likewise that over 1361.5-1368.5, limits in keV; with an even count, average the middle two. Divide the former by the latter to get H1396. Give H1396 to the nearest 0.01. 0.84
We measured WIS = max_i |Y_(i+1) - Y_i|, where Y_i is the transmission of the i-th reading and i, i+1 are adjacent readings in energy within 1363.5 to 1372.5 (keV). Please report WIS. 0.176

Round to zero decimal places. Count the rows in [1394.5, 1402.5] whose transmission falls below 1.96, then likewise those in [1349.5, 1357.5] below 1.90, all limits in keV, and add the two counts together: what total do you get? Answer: 15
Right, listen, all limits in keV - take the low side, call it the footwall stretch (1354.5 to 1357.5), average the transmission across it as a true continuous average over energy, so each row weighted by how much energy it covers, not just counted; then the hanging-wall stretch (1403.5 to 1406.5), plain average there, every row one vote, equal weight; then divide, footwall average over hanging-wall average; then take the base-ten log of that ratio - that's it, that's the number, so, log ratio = 0.00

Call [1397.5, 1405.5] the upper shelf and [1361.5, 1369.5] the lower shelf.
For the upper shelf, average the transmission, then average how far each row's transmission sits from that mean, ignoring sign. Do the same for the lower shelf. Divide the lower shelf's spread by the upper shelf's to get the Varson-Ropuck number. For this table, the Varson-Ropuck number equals 1.6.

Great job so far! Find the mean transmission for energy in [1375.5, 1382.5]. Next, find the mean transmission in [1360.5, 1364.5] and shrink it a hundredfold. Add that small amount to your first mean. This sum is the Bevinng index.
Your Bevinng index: 2.10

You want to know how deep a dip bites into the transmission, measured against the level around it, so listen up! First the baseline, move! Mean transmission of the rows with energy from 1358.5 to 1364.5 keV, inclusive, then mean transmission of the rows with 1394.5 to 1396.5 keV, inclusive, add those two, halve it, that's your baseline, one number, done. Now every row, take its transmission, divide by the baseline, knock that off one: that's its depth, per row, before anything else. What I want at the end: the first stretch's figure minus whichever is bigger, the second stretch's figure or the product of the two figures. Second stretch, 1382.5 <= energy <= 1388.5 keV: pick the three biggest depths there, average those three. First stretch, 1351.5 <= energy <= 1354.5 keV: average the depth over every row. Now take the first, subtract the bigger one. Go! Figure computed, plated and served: -0.12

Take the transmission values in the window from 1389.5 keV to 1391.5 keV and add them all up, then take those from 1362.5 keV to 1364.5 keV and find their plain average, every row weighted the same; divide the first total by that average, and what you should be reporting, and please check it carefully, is 1.67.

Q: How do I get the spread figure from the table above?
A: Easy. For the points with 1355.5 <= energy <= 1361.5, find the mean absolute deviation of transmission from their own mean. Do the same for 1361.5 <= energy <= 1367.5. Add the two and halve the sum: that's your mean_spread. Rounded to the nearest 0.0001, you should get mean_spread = 0.0504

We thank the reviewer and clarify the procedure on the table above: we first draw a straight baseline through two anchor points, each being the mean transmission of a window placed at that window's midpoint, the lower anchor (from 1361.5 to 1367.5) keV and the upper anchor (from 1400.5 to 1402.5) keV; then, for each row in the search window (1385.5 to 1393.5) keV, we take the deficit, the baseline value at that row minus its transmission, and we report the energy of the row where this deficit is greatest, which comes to 1389 keV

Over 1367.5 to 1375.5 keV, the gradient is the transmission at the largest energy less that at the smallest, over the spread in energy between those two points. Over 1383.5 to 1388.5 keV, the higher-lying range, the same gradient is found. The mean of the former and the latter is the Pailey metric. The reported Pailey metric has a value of -0.012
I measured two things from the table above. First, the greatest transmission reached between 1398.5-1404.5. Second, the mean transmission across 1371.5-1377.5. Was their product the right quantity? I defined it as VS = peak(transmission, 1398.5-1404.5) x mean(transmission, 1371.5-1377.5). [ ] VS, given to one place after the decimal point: 4.2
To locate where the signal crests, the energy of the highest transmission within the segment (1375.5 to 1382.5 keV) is 1376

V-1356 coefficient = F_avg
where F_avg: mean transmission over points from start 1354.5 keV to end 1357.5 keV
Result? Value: 1.88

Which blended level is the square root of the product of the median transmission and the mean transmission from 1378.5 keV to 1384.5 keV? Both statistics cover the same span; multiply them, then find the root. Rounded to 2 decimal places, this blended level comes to 1.94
